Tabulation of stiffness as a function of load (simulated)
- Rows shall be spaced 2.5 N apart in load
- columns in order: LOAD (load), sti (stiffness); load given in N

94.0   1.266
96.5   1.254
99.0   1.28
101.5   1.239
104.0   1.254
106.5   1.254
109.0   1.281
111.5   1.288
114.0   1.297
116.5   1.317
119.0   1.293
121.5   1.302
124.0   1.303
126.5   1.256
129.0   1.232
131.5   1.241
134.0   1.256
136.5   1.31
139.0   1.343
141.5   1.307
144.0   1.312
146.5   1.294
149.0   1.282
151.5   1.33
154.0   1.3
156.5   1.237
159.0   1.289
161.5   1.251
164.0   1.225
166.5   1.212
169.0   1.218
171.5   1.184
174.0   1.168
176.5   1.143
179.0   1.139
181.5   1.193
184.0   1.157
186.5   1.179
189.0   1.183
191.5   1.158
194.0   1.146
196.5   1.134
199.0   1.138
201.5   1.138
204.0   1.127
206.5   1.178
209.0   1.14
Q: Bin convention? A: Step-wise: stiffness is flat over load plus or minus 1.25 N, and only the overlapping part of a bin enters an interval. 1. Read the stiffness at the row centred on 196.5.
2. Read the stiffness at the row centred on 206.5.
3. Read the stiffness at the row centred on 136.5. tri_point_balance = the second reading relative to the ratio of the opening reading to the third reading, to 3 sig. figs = 1.36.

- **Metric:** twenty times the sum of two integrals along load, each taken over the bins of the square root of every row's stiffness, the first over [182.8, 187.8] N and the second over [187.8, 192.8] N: 216.3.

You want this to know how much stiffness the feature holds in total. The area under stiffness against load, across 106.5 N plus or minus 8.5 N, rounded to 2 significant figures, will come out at 22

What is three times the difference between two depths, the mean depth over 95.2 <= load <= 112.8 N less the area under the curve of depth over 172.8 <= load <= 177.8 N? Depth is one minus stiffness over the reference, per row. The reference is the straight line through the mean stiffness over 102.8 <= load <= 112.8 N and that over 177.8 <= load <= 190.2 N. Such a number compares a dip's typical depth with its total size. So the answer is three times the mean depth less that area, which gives -0.31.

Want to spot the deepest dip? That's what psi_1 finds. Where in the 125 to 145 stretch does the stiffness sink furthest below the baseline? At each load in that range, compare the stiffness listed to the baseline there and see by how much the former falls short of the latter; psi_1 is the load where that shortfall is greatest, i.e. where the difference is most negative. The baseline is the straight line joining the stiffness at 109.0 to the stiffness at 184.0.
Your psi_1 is 129.0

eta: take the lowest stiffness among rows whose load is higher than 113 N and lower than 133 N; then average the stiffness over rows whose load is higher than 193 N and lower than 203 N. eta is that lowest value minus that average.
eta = 0.093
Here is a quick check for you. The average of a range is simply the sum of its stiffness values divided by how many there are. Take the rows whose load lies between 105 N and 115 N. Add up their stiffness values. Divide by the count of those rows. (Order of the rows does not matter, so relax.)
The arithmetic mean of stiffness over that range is 1.28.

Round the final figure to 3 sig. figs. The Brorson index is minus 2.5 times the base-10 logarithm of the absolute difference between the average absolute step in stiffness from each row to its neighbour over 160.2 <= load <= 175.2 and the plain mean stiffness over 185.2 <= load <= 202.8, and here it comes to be -0.137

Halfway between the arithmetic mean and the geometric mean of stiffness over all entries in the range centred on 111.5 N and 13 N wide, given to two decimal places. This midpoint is 1.29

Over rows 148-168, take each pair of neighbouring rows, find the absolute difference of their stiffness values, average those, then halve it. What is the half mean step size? 0.019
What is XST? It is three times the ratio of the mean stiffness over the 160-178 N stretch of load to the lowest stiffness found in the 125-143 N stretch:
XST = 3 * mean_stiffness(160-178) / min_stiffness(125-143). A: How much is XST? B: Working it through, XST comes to 2.92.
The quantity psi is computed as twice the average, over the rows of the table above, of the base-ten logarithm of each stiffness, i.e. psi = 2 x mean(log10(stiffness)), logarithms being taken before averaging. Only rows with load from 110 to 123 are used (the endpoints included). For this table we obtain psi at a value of 0.227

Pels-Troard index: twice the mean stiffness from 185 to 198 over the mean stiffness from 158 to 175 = 1.90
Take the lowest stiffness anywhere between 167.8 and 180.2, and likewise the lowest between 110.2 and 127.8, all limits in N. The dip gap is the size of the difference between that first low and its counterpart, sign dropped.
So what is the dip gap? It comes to 0.12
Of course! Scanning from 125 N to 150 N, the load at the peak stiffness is 139.0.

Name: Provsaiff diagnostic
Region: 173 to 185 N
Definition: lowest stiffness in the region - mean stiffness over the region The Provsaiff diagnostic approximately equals -0.021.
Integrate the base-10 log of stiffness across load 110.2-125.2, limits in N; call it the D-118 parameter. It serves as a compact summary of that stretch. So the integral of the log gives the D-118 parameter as 1.7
